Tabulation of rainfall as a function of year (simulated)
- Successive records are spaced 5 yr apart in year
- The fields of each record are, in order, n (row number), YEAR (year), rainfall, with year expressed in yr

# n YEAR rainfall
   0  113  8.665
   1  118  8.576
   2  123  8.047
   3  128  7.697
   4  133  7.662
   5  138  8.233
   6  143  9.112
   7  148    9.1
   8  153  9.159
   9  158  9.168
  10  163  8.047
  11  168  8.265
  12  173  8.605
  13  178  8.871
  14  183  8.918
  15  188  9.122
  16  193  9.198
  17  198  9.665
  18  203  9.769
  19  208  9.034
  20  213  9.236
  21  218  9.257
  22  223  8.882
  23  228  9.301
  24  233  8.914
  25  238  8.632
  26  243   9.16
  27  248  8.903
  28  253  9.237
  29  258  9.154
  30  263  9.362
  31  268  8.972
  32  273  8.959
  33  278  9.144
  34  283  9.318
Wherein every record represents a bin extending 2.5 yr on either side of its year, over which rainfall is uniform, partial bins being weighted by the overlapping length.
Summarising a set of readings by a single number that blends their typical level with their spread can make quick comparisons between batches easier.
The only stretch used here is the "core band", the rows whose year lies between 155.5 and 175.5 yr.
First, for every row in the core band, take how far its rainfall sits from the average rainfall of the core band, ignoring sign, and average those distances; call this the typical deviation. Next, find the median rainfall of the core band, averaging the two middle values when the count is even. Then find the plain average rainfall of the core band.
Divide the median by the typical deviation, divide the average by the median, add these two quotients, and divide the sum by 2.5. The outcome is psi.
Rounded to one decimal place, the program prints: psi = 9.6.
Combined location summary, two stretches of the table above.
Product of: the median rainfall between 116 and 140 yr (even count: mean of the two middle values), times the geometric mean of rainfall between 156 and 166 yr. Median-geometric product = 69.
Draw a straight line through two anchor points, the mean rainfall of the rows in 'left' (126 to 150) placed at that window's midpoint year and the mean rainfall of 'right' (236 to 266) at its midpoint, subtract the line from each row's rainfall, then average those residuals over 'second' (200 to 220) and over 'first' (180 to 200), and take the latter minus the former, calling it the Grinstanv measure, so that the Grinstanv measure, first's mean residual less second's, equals 0.0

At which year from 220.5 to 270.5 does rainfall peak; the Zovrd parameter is 263 yr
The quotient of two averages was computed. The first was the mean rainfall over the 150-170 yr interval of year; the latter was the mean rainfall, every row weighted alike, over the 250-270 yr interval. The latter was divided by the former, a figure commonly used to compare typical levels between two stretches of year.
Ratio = 1.06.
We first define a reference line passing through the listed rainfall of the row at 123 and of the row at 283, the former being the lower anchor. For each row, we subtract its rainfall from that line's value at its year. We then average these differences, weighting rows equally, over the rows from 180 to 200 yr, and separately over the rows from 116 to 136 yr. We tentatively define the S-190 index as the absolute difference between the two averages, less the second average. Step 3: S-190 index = 0.6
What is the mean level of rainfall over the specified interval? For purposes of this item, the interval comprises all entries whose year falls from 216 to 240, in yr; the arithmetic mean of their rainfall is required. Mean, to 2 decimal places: 9.00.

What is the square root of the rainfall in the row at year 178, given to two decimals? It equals 2.98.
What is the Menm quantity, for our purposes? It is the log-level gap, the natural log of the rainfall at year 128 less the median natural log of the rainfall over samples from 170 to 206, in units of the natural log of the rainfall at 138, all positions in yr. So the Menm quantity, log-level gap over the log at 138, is -0.081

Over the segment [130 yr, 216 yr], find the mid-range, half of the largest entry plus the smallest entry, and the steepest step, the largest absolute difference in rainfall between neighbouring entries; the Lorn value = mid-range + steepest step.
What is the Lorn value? 9.8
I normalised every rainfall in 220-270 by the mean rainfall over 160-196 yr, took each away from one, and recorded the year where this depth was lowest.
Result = 263 yr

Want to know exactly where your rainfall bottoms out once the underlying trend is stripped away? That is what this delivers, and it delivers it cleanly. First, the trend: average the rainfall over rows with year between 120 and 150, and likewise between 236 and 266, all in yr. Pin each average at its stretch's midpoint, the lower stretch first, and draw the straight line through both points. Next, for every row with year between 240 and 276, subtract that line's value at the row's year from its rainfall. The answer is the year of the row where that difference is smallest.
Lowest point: 273 yr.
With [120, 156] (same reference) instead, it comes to 133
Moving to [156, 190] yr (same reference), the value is 163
